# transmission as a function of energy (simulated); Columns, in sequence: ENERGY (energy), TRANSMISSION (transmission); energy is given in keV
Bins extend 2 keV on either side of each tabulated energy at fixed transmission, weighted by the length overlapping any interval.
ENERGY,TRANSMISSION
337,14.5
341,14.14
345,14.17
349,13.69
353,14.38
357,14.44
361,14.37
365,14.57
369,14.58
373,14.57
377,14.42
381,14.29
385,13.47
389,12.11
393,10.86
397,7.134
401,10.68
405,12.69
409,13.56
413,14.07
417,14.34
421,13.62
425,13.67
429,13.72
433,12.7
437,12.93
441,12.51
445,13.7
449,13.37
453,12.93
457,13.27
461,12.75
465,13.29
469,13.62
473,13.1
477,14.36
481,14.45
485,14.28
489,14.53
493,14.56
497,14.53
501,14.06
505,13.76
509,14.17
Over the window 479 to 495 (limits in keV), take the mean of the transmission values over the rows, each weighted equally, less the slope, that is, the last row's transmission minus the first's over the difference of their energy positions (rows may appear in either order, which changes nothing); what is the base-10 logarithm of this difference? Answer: 1.16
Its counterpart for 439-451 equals 1.12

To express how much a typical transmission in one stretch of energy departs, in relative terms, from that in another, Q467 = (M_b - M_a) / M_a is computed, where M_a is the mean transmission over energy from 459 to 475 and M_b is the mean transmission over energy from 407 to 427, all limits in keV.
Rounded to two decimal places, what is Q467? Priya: 0.05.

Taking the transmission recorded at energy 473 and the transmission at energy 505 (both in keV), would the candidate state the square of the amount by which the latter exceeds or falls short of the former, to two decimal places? 0.44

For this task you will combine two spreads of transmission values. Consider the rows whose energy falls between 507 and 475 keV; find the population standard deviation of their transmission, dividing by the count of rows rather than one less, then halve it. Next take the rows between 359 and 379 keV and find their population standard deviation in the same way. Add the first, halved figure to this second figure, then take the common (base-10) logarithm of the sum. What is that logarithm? -0.66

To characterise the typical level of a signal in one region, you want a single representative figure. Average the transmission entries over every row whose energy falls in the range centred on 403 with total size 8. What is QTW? 11.7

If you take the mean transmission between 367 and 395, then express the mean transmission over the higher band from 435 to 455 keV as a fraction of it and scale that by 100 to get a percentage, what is 97.2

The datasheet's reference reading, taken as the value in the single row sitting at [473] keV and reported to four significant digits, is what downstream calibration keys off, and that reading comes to 13.10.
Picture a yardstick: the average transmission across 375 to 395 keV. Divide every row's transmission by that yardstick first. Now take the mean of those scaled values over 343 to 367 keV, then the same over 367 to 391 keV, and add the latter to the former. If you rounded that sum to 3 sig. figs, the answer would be 2.16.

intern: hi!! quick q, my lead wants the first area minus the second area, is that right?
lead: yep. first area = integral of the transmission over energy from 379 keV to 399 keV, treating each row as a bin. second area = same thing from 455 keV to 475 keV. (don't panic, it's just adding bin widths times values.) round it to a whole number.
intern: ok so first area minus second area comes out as -33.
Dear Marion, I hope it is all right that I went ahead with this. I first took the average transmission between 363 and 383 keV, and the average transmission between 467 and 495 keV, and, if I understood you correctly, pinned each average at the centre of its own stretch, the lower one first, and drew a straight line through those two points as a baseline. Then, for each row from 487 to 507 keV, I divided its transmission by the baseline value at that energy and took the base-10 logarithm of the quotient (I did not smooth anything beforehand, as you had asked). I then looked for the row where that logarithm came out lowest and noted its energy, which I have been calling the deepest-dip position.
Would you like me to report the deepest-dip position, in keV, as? 505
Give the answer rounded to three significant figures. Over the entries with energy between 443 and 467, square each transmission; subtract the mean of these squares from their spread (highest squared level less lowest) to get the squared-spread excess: -150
